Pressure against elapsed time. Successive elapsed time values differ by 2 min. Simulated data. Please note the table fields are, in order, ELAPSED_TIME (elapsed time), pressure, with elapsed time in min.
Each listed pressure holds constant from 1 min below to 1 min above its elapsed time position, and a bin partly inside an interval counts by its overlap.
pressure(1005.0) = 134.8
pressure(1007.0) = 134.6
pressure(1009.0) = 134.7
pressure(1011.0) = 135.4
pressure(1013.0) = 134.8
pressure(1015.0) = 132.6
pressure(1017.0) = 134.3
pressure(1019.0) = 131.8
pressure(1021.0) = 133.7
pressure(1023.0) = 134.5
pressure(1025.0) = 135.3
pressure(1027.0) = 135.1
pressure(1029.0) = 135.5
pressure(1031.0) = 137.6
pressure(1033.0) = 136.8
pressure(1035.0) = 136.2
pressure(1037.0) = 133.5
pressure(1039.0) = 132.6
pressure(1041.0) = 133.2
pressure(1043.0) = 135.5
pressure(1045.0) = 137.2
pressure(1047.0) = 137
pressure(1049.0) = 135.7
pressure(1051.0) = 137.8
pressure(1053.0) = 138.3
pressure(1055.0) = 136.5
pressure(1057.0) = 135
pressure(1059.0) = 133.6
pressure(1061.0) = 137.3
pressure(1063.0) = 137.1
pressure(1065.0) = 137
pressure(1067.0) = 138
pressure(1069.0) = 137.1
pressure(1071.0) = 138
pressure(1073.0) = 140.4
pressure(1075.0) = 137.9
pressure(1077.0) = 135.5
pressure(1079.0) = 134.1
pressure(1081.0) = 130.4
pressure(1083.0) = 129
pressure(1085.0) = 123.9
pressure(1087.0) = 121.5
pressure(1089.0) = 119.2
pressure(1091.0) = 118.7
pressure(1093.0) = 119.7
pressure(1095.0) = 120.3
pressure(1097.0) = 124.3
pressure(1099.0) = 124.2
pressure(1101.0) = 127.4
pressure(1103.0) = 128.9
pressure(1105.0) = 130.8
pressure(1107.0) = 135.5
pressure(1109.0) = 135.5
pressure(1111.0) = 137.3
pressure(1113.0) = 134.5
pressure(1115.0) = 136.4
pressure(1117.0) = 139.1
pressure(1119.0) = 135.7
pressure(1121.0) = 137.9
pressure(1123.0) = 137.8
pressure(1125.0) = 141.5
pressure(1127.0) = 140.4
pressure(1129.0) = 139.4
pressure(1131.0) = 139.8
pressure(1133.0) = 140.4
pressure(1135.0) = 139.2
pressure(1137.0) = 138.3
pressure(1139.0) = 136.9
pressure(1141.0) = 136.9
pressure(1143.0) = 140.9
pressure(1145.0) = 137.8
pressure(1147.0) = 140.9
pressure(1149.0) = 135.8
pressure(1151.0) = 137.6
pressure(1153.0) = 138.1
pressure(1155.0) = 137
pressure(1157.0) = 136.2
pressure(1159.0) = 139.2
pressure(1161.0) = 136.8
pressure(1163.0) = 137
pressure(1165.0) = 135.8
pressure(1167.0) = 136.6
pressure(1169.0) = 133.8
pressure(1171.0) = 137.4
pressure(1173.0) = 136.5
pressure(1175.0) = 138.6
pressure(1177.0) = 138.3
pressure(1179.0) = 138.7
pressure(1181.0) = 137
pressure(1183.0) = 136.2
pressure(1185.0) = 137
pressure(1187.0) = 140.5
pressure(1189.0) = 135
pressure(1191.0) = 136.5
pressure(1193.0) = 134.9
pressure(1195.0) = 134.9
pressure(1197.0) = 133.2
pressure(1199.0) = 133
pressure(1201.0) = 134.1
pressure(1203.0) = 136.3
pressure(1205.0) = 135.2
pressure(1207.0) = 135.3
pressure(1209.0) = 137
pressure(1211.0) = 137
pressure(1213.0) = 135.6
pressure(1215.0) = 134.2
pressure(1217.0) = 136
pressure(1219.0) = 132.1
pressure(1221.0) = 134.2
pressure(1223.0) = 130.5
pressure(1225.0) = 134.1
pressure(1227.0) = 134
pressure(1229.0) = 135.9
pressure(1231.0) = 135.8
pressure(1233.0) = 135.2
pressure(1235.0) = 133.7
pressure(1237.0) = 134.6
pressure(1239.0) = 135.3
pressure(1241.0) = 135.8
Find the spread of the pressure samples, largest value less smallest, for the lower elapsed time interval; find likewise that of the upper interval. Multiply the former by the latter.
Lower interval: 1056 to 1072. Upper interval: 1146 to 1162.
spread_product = 22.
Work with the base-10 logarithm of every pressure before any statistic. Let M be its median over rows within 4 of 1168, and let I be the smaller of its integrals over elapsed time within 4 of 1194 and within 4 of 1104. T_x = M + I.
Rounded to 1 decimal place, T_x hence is 19.1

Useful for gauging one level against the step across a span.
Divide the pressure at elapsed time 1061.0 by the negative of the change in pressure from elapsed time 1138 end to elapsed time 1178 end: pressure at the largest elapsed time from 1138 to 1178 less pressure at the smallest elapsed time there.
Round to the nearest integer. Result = -98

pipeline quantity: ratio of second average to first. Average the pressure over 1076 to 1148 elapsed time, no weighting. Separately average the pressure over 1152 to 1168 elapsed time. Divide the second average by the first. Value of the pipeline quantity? 1.03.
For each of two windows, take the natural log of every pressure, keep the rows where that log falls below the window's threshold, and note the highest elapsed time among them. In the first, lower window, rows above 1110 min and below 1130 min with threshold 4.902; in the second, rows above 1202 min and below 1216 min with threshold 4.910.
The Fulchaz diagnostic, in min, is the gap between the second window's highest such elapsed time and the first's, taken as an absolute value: 102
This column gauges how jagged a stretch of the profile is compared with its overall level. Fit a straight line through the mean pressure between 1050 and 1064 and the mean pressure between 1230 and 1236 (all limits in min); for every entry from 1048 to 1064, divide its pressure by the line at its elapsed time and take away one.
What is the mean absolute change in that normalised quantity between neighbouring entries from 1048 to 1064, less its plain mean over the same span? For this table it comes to 0.013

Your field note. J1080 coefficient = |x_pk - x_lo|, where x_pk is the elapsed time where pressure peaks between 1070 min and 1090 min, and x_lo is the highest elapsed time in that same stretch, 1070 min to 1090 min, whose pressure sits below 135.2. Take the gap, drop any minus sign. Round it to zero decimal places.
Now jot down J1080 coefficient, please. 16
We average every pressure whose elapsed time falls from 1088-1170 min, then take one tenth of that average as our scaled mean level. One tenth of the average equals 13.46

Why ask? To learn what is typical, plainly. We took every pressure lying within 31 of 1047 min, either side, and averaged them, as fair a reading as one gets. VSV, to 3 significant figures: 136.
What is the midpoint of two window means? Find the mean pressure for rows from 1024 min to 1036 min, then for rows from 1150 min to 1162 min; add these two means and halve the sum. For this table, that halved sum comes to 137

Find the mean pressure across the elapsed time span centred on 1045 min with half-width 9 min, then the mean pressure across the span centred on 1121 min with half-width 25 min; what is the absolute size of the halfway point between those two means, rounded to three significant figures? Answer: 136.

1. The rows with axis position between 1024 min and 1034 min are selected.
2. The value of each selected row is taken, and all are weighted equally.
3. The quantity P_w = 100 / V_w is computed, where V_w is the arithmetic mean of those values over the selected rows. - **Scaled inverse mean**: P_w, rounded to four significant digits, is 0.7350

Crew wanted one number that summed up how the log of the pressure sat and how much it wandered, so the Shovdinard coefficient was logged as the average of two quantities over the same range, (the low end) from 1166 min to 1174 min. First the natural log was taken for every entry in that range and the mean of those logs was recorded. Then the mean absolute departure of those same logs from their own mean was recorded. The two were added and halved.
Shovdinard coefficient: 2.46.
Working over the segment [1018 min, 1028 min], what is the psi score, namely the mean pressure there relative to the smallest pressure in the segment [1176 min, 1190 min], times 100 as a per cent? 99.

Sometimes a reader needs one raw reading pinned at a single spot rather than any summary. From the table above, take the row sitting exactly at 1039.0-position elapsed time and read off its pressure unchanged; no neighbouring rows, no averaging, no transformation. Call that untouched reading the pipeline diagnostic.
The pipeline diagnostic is 132.6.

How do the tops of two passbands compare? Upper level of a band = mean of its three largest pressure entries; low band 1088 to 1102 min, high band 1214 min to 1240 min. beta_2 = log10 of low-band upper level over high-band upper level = -0.035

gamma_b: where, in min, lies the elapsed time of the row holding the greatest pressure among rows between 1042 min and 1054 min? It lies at 1053.0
